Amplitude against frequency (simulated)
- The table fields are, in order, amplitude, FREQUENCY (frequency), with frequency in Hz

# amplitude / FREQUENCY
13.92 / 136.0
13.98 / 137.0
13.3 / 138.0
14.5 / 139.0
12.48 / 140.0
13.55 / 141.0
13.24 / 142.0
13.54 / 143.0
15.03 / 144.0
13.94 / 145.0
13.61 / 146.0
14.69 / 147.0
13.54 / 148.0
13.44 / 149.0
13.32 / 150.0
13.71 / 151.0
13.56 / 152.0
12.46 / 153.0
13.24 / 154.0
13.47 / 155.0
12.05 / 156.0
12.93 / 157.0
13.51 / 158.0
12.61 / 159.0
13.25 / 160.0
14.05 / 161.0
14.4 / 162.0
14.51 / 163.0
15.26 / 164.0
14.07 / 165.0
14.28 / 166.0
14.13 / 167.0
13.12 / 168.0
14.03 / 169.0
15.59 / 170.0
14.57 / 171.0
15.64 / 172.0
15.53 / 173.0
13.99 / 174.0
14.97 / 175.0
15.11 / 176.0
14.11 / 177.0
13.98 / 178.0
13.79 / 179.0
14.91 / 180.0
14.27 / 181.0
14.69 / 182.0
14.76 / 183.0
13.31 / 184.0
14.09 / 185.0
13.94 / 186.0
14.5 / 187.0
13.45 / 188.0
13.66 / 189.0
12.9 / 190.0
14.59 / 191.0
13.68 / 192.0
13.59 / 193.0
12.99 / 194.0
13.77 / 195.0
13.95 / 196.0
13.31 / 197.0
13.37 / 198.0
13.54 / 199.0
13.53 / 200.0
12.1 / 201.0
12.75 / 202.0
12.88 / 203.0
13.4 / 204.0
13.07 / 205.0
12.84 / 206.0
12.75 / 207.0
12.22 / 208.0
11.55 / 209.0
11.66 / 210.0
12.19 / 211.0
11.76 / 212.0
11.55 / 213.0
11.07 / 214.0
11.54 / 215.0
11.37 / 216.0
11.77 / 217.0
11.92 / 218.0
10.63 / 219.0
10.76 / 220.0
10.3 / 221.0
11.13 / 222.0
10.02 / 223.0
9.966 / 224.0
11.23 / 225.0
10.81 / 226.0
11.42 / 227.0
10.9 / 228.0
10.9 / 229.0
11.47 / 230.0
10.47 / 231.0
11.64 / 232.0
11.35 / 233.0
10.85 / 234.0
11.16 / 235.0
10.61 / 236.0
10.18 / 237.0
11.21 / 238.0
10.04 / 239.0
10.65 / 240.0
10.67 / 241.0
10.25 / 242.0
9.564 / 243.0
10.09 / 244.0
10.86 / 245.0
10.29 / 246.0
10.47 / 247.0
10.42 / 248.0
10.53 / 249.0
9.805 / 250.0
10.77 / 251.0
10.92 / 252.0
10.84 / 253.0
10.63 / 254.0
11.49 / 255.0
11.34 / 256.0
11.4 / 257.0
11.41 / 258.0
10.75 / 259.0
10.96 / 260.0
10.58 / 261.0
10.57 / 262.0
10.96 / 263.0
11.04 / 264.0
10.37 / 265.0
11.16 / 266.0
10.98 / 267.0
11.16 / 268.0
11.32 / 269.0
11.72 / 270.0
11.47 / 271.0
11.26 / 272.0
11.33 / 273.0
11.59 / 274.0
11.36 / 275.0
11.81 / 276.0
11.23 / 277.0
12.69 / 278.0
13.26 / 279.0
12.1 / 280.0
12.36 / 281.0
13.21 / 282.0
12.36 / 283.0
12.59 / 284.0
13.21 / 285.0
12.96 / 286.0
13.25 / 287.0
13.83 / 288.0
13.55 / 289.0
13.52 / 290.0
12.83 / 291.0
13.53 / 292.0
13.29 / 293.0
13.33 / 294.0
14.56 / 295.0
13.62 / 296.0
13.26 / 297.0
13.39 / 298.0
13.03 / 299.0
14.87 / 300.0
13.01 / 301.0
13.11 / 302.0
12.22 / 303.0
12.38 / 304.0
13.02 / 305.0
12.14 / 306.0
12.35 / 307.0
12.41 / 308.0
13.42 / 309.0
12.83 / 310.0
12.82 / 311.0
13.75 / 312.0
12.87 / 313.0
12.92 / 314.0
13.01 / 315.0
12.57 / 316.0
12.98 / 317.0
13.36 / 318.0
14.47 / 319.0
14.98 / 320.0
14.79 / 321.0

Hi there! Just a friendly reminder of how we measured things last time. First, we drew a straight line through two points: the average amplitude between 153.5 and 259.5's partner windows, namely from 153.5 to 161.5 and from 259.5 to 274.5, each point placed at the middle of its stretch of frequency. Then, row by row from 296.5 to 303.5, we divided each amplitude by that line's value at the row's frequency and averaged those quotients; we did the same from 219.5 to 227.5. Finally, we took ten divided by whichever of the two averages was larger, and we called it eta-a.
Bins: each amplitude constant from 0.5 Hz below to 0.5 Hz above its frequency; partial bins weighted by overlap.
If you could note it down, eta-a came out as 7.9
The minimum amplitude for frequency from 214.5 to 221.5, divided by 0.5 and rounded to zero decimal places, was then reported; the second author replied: 21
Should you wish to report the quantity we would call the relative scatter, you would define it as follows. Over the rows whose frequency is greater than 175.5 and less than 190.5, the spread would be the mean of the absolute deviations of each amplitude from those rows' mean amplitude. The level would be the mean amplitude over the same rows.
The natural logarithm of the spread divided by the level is -3.4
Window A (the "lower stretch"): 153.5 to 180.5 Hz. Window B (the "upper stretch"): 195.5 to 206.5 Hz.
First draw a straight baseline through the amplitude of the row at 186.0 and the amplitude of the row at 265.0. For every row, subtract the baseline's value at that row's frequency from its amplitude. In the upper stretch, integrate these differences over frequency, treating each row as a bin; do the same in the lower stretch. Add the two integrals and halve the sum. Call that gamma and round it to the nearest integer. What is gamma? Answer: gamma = -10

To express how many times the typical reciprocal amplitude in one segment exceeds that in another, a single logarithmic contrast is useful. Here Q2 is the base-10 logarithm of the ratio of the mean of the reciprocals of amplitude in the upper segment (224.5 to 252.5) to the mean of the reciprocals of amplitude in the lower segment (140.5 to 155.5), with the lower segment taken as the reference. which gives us 0.11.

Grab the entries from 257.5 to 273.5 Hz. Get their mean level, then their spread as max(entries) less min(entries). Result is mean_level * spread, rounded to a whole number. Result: 15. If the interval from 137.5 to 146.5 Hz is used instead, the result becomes 35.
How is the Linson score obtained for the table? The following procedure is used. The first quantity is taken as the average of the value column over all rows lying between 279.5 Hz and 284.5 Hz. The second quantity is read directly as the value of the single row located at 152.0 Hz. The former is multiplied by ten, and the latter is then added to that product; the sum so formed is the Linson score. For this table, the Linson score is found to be 139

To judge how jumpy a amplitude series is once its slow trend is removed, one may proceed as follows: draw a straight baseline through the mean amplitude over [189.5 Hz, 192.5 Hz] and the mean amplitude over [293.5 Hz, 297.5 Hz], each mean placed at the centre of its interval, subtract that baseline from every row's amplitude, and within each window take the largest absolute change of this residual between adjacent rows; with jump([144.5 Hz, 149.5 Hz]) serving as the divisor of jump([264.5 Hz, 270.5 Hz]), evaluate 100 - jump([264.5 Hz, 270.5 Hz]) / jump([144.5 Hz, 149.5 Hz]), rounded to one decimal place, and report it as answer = 99.3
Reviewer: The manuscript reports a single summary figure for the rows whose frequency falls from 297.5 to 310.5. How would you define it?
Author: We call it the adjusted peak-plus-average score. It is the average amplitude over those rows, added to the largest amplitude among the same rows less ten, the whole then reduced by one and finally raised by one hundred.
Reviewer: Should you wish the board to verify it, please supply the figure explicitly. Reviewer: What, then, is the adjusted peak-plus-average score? 117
